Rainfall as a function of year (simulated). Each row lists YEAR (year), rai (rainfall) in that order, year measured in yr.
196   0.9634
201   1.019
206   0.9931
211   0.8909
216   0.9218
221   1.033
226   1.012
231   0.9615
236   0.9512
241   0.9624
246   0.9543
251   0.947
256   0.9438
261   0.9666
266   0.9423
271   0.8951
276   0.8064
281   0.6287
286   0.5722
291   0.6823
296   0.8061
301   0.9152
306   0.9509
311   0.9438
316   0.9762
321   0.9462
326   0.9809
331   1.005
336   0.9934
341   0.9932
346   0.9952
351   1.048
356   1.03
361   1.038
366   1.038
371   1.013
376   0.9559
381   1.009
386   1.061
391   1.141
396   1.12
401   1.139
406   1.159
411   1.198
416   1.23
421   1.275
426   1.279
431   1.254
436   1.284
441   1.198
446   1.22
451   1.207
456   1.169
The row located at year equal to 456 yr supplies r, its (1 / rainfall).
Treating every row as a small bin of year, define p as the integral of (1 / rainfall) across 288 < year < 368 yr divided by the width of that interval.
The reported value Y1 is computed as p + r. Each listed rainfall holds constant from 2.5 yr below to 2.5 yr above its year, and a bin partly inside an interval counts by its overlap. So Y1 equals 1.92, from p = 1.06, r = 0.86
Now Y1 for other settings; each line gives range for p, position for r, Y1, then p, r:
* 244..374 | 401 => 1.99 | 1.11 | 0.88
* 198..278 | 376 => 2.10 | 1.05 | 1.05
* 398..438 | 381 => 1.81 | 0.82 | 0.99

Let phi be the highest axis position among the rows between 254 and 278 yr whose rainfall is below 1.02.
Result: 276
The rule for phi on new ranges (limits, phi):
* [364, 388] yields 381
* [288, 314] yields 311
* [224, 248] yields 246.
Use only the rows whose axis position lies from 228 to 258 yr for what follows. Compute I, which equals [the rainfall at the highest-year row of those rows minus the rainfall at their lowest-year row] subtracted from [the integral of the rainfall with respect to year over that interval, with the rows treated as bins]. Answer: 29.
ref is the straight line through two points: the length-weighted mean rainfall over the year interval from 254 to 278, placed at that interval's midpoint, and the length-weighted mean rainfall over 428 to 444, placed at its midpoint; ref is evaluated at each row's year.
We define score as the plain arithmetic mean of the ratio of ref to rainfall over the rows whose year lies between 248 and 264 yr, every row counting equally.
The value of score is 0.94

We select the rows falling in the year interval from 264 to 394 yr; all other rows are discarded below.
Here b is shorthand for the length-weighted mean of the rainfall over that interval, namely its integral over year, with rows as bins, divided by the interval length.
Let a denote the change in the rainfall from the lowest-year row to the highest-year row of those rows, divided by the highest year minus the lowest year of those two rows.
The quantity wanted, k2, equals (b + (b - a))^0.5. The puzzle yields 1.37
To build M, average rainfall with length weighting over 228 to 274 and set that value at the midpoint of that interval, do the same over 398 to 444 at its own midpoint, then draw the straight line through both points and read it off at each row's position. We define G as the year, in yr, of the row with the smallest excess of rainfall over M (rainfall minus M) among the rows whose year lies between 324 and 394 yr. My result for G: 376 yr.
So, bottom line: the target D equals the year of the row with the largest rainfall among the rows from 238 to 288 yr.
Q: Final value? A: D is 261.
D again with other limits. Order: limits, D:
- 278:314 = 306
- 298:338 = 331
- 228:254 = 241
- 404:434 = 426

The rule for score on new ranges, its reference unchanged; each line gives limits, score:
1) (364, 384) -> 1.12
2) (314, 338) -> 1.05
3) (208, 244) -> 0.87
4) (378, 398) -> 1.07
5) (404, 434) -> 0.98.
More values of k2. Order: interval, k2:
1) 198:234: 1.40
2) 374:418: 1.49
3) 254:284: 1.31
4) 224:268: 1.39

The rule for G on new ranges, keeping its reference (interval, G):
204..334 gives 286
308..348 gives 321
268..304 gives 286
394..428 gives 396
